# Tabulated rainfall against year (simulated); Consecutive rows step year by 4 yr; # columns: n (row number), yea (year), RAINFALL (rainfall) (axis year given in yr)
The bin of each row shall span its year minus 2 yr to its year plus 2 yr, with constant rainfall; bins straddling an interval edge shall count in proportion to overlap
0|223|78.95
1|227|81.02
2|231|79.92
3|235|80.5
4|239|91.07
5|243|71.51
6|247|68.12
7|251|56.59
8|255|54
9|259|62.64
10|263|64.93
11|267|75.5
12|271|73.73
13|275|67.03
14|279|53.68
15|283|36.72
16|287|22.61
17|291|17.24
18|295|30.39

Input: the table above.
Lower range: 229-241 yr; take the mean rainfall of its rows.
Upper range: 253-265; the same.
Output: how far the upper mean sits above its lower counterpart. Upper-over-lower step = -23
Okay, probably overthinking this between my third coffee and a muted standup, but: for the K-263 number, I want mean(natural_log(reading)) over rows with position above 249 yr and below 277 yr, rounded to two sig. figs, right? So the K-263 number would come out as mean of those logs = 4.2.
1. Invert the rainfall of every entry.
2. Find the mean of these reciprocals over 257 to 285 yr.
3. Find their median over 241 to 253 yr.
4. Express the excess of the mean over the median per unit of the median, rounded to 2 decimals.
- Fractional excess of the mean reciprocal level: 0.16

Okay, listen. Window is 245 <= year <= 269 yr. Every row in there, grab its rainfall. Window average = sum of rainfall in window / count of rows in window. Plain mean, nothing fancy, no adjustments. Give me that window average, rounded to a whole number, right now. 64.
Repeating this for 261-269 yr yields 70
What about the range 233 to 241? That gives 86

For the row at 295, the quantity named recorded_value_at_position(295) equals 30.39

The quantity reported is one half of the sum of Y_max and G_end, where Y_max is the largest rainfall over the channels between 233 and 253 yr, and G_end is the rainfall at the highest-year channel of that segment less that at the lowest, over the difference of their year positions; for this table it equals 45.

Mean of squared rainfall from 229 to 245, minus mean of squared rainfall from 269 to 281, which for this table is 2298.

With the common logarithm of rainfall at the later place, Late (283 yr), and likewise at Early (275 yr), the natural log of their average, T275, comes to 0.53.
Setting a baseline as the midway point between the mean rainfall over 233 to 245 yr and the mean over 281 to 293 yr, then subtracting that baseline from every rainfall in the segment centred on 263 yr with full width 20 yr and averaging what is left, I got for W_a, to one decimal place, 12.9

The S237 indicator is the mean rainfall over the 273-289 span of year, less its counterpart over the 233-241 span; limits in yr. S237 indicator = -41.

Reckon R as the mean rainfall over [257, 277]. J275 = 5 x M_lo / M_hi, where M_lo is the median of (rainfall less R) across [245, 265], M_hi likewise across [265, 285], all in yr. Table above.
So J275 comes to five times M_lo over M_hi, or 18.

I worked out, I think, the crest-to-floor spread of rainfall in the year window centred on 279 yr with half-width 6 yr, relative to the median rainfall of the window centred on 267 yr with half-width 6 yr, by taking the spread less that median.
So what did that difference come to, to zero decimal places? -43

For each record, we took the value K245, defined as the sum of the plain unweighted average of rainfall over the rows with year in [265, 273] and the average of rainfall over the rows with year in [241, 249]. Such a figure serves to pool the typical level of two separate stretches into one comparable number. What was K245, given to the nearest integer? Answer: 144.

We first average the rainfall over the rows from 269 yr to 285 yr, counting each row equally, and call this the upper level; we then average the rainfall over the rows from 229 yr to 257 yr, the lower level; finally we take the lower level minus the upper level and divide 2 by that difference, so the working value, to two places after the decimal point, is 0.14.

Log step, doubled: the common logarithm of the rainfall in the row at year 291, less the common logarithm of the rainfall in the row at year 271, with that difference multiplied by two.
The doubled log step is -1.26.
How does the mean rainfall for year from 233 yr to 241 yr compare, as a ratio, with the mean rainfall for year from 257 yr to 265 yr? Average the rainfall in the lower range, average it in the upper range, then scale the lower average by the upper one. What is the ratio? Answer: 1.34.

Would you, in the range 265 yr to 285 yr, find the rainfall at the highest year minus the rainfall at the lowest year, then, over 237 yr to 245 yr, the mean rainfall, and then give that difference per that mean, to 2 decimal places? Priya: -0.48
